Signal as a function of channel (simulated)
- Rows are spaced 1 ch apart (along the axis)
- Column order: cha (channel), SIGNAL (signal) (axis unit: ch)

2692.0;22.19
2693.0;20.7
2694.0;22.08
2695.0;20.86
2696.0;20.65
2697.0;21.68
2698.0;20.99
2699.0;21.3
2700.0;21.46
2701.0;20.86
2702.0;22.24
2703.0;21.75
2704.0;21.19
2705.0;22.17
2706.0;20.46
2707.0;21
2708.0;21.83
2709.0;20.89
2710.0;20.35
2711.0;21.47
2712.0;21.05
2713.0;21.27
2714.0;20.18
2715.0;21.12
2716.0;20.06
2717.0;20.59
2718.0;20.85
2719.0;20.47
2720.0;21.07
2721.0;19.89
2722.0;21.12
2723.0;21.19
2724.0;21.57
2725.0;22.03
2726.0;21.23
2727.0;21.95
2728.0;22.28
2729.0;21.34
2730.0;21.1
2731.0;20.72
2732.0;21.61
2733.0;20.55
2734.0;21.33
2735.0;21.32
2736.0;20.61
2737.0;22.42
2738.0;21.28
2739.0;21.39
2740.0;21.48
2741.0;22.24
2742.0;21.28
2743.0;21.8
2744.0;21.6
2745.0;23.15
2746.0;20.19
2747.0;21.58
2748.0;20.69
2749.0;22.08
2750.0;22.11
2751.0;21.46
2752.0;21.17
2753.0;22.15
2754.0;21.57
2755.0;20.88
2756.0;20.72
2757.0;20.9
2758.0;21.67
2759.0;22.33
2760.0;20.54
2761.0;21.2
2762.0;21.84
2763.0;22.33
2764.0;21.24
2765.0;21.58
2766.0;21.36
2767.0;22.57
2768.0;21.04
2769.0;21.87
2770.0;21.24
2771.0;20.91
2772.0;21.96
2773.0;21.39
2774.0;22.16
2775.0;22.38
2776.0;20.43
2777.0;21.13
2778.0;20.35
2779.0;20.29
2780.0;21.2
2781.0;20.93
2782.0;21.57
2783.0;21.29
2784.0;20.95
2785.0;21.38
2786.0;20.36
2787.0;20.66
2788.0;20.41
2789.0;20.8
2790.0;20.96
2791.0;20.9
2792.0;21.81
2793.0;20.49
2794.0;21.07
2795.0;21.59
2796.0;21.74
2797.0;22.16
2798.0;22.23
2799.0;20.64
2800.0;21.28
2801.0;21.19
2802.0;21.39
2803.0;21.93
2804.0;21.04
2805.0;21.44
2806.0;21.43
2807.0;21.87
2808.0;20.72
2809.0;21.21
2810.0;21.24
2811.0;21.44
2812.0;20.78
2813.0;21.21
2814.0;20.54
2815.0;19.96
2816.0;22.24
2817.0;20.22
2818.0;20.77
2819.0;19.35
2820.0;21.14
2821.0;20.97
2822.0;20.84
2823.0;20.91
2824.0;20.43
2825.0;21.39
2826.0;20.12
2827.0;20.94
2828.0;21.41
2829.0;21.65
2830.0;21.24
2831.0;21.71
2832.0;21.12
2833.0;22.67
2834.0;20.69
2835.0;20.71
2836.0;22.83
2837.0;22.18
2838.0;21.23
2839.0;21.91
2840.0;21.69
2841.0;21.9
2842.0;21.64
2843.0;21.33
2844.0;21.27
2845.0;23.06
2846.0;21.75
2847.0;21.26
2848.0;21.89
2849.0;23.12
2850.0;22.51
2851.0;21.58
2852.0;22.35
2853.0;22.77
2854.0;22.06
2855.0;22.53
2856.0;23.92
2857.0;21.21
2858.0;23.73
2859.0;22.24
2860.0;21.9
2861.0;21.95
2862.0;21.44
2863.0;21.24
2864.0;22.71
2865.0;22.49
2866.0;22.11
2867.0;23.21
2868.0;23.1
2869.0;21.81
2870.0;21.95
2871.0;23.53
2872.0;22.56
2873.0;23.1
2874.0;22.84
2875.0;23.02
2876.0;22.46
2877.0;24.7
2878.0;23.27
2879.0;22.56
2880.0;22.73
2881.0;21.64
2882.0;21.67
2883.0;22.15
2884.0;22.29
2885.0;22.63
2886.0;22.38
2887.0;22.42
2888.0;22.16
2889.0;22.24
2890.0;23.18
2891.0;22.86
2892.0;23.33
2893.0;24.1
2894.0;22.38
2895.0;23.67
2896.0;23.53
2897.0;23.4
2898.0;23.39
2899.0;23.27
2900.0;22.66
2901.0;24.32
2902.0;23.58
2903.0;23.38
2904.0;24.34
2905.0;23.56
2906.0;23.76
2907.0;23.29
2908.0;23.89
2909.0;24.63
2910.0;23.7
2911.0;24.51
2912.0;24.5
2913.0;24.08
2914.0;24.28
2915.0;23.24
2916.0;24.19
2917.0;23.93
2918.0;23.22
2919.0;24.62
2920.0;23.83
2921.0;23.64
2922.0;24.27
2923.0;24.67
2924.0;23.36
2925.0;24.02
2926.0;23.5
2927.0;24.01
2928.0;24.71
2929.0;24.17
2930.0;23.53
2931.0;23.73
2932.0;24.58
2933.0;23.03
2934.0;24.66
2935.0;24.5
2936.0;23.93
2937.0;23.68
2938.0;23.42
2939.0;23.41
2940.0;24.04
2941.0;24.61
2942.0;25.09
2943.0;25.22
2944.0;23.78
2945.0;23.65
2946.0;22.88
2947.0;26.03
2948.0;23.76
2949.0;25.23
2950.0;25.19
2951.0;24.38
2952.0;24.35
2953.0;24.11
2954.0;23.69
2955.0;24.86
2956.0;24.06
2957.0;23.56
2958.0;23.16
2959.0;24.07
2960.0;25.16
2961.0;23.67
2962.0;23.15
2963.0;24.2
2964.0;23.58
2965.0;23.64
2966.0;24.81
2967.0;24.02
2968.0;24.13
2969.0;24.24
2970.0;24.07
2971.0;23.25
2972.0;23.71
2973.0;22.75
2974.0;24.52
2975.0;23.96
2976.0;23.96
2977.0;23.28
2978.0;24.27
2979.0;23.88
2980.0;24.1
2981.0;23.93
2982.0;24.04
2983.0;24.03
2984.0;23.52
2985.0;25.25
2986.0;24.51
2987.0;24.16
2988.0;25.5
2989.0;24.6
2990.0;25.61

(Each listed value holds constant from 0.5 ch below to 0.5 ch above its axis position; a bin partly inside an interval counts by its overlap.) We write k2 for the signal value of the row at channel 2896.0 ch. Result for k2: 23.53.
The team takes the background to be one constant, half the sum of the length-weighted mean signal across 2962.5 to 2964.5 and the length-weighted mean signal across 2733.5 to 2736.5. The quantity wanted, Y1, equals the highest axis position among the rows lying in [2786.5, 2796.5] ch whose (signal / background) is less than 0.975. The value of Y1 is 2796.0 ch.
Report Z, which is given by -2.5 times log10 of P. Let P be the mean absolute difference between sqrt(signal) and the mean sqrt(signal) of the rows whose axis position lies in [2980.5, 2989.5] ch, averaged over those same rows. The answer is 3.22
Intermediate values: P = 0.051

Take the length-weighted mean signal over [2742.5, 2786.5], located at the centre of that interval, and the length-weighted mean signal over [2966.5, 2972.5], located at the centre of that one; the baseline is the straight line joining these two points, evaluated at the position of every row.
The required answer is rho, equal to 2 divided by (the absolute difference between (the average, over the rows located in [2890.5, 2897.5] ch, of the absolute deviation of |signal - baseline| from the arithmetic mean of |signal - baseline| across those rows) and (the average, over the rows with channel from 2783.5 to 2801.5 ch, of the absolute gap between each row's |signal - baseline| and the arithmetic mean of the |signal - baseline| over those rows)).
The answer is 19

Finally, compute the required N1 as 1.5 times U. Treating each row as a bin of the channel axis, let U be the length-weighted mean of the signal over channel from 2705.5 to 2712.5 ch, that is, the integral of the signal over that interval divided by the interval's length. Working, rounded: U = 21.0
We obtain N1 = 31.5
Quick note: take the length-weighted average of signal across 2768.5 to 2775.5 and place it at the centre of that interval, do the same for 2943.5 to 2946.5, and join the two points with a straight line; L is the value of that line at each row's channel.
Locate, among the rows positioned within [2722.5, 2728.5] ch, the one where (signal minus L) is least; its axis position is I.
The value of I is 2723.0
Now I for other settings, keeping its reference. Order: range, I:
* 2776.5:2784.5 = 2779.0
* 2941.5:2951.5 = 2946.0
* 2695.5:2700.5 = 2696.0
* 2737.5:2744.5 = 2742.0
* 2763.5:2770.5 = 2768.0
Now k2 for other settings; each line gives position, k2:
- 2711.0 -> 21.47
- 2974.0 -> 24.52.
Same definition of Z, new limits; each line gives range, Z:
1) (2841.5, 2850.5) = 2.97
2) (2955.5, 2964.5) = 3.30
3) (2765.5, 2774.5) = 3.24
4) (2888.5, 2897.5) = 3.29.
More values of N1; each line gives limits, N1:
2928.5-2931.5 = 35.7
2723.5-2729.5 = 32.6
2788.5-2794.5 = 31.5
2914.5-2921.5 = 35.7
